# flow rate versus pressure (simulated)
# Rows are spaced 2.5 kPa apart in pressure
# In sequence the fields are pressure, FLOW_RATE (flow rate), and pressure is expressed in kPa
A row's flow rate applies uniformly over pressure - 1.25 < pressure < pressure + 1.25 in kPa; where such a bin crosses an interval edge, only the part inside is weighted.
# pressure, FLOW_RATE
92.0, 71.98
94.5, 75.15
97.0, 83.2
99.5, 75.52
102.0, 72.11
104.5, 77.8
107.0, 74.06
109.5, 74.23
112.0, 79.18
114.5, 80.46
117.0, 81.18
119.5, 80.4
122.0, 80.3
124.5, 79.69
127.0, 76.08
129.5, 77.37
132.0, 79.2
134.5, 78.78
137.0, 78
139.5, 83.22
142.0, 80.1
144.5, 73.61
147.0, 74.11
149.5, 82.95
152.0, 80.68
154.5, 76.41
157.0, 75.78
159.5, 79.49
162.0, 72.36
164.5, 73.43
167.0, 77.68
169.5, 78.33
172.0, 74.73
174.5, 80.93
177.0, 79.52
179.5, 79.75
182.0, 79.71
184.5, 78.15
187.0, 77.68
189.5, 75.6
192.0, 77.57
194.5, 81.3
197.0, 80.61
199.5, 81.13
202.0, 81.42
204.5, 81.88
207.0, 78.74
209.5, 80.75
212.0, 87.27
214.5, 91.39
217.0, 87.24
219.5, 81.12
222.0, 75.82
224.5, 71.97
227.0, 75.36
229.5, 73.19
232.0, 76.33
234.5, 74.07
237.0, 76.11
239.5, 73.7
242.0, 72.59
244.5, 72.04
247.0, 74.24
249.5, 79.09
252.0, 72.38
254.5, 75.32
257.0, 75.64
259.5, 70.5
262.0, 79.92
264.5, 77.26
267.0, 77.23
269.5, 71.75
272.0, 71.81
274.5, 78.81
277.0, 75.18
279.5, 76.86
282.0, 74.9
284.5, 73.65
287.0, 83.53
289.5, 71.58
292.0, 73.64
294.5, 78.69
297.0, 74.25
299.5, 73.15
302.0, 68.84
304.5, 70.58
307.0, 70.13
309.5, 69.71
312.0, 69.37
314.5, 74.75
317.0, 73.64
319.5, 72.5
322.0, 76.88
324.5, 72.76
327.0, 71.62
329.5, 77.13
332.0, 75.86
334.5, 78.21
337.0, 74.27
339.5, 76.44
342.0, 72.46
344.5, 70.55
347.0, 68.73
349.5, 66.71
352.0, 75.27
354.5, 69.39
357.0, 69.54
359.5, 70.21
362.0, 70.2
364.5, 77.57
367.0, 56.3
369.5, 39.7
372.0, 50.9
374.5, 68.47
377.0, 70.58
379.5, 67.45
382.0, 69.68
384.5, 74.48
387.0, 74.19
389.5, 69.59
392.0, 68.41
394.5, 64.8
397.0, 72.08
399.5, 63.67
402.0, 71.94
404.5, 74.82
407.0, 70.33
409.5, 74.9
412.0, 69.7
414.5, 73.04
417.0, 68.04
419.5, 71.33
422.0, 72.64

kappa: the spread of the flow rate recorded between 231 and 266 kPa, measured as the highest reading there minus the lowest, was 9.4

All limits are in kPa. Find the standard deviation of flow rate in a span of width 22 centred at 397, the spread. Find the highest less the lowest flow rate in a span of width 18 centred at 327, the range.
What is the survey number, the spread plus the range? 10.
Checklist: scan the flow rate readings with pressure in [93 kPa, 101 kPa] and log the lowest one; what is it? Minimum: 75.15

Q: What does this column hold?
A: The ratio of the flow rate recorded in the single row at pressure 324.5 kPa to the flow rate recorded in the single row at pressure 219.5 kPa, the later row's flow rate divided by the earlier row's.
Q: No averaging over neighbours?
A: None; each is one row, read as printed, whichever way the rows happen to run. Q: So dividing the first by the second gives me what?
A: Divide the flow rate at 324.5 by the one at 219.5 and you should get 0.90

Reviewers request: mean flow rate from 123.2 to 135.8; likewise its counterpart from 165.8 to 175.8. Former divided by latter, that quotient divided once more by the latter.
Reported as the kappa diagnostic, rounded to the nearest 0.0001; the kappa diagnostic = 0.0129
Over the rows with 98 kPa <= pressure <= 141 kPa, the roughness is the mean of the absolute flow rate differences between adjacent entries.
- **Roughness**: 2.2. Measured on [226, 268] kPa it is 3.0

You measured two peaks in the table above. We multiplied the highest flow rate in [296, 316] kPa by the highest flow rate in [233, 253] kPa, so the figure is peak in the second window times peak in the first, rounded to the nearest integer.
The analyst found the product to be 5912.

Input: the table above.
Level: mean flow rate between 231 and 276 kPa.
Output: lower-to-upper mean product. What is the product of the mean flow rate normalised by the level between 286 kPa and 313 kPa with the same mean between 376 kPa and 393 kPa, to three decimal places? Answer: 0.919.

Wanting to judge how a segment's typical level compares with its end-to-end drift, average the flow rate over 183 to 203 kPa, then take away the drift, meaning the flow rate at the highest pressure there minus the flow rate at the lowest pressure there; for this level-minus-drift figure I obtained 76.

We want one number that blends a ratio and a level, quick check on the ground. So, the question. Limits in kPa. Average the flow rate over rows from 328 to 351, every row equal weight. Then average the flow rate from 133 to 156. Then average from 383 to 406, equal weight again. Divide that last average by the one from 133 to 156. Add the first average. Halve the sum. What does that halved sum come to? 37.1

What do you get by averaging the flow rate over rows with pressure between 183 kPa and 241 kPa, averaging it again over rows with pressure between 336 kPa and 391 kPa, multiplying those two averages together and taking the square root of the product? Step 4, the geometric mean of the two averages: 73.5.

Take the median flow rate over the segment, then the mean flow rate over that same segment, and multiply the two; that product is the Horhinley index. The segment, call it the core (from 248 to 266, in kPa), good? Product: 5728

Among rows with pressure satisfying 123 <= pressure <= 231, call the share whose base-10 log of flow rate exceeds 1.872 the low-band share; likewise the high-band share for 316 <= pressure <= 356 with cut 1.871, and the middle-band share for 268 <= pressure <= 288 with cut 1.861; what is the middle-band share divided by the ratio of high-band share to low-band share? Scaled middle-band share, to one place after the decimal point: 1.7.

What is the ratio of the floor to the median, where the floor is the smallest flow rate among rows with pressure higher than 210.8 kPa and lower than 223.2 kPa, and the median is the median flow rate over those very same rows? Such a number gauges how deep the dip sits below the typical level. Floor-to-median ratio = 0.869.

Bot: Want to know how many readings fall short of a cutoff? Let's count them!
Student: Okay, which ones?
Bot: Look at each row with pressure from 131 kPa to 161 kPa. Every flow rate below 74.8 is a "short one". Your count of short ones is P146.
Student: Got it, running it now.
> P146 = 2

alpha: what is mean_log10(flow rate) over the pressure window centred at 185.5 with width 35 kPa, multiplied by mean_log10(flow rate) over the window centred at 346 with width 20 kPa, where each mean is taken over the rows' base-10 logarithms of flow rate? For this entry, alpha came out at 3.52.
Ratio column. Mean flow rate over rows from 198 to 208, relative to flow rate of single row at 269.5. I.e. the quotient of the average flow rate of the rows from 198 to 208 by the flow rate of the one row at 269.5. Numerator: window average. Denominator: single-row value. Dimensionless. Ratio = 1.13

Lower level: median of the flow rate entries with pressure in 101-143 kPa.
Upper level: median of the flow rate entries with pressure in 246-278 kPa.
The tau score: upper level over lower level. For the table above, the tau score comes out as 0.95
